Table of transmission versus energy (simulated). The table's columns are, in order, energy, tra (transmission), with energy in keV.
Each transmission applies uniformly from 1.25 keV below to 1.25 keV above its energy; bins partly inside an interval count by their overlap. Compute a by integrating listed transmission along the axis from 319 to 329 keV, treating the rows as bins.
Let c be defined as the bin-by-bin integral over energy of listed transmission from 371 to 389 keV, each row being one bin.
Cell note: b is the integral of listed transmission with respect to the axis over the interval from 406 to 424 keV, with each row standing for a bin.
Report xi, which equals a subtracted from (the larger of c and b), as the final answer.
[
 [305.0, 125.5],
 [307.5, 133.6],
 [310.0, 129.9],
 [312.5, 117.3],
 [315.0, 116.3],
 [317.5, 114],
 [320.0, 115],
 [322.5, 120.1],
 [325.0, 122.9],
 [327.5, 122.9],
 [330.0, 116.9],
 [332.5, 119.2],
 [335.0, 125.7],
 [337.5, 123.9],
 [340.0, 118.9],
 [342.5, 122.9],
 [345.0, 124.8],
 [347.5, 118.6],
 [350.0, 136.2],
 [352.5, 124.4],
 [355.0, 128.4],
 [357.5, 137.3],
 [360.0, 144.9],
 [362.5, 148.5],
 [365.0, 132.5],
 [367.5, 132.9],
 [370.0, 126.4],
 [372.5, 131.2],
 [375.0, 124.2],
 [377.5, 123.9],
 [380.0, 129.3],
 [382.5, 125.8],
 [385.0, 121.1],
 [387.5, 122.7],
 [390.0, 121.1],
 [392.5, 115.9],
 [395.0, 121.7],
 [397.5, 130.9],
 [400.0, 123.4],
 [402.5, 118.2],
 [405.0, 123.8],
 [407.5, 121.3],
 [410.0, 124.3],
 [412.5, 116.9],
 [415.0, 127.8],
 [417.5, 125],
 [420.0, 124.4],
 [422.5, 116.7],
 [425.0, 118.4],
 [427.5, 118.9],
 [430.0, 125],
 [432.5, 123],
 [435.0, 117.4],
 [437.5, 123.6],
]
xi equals 1055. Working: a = 1203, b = 2202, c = 2257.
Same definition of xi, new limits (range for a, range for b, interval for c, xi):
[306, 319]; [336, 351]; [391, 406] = 273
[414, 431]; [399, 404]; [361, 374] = -331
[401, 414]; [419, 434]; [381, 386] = 240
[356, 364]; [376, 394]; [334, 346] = 1069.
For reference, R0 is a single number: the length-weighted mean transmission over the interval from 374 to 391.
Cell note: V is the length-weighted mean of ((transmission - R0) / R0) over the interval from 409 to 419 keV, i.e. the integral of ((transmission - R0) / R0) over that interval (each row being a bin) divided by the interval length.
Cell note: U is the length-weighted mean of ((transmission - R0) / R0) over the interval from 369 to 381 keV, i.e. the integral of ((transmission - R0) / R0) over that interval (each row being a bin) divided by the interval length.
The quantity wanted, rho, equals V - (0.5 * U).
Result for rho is -0.016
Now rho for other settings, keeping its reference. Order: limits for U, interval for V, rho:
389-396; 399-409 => 0.000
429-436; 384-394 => -0.022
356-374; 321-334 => -0.077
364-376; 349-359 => 0.040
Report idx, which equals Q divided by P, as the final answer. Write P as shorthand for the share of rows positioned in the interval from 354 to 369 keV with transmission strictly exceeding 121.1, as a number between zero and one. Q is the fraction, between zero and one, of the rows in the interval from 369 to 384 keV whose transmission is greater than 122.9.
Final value 1.0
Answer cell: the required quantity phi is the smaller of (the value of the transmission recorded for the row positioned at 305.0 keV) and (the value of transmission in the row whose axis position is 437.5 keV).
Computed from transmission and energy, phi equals 124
